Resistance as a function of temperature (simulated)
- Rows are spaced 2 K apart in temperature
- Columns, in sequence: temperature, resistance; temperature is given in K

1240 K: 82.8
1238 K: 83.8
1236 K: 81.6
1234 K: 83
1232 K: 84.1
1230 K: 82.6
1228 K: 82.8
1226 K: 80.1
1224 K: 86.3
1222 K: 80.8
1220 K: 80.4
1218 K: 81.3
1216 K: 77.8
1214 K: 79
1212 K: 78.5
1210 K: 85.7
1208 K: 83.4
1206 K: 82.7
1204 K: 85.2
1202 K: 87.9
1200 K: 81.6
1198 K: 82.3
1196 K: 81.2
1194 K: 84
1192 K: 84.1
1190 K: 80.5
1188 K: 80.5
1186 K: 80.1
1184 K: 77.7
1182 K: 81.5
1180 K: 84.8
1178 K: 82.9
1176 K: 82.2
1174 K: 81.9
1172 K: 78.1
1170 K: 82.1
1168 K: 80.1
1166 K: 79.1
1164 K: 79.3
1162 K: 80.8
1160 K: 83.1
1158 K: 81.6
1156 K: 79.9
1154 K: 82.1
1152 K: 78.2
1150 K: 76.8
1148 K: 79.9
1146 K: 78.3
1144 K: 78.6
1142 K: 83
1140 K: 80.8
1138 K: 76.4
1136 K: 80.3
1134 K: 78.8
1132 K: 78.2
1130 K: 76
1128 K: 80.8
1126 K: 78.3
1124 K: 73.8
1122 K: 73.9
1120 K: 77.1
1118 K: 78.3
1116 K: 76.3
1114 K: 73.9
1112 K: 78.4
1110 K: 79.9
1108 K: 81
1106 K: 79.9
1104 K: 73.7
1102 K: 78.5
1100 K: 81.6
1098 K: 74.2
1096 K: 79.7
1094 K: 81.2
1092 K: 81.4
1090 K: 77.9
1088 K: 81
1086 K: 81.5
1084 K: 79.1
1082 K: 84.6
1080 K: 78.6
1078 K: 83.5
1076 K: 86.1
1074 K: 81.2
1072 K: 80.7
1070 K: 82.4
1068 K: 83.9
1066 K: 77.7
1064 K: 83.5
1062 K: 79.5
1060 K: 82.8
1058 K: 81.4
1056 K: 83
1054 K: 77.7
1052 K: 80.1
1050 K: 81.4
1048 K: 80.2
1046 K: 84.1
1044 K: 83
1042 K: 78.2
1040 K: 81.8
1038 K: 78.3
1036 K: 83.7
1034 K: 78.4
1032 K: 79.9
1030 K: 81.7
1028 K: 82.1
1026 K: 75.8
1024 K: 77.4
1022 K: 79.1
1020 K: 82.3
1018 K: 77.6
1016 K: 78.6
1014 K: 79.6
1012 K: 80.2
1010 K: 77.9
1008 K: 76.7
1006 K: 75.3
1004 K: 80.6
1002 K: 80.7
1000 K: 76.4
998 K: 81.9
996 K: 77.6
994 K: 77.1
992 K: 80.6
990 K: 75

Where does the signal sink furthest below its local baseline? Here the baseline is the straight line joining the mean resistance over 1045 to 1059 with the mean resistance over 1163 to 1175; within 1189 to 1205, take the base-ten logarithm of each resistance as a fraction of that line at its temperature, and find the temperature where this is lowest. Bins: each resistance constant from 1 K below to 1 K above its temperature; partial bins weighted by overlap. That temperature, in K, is 1190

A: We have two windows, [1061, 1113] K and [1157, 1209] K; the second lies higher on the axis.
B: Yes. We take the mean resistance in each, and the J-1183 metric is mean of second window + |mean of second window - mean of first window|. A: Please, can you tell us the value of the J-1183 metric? 83.3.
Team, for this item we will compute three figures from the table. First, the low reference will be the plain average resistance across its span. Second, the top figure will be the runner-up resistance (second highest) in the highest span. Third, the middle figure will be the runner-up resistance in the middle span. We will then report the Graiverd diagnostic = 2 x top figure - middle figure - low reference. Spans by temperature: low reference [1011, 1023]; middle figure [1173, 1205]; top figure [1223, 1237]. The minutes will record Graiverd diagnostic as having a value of 3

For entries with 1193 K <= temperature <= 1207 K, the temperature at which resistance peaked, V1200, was 1202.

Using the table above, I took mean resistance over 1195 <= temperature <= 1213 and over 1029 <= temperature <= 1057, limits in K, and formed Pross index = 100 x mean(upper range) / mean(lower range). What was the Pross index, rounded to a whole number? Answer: 103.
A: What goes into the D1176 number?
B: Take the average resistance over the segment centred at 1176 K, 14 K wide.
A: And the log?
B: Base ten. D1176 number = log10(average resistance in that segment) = 1.91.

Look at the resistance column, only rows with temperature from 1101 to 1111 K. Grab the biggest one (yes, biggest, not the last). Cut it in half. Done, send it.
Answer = 40.5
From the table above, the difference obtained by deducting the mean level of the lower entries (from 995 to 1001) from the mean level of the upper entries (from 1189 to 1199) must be 3.8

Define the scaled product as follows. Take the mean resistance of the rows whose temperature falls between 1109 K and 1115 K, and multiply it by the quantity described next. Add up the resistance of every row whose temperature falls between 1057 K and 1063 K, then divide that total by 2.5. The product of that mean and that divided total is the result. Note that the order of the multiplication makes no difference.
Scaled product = 7545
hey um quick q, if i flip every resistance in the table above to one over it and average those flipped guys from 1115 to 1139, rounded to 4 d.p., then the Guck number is 0.0129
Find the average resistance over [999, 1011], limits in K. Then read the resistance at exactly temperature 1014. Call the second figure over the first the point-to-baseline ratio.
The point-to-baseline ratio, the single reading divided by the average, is 1.02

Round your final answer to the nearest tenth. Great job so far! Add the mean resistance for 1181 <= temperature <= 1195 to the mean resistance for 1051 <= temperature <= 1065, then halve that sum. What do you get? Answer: 81.2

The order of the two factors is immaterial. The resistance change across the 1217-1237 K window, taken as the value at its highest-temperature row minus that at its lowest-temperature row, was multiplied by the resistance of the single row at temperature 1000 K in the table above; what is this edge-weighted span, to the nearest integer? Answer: 23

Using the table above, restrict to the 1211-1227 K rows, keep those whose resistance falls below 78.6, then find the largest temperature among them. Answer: 1216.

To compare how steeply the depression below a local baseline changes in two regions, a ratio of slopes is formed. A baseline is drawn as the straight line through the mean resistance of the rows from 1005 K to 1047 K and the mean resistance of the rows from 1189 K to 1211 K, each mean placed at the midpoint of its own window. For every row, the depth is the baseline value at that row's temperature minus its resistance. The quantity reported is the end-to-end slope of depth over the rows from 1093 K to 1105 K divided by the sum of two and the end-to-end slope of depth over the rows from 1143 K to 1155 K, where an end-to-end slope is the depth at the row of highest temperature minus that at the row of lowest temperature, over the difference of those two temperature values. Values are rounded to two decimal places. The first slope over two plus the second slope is 0.46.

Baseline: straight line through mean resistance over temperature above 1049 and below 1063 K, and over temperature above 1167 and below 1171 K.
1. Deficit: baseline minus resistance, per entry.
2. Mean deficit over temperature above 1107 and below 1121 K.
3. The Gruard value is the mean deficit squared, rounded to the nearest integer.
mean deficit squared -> 10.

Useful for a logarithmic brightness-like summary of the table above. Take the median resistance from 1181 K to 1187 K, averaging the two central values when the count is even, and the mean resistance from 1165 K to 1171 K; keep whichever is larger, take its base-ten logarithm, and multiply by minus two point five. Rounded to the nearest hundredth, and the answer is -4.76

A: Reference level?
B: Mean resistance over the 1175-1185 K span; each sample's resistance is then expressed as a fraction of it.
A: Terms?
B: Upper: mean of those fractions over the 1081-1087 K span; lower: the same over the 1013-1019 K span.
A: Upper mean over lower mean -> 1.04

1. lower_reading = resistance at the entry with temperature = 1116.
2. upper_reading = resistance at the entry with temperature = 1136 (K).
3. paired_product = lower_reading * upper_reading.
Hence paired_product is 6127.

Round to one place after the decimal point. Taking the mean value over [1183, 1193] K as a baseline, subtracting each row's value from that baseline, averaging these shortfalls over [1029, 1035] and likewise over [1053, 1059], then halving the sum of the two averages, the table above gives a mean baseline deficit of 0.2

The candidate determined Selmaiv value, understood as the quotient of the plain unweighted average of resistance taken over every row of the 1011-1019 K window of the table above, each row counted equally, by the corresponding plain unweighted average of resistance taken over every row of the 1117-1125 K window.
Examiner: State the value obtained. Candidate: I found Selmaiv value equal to 1.04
